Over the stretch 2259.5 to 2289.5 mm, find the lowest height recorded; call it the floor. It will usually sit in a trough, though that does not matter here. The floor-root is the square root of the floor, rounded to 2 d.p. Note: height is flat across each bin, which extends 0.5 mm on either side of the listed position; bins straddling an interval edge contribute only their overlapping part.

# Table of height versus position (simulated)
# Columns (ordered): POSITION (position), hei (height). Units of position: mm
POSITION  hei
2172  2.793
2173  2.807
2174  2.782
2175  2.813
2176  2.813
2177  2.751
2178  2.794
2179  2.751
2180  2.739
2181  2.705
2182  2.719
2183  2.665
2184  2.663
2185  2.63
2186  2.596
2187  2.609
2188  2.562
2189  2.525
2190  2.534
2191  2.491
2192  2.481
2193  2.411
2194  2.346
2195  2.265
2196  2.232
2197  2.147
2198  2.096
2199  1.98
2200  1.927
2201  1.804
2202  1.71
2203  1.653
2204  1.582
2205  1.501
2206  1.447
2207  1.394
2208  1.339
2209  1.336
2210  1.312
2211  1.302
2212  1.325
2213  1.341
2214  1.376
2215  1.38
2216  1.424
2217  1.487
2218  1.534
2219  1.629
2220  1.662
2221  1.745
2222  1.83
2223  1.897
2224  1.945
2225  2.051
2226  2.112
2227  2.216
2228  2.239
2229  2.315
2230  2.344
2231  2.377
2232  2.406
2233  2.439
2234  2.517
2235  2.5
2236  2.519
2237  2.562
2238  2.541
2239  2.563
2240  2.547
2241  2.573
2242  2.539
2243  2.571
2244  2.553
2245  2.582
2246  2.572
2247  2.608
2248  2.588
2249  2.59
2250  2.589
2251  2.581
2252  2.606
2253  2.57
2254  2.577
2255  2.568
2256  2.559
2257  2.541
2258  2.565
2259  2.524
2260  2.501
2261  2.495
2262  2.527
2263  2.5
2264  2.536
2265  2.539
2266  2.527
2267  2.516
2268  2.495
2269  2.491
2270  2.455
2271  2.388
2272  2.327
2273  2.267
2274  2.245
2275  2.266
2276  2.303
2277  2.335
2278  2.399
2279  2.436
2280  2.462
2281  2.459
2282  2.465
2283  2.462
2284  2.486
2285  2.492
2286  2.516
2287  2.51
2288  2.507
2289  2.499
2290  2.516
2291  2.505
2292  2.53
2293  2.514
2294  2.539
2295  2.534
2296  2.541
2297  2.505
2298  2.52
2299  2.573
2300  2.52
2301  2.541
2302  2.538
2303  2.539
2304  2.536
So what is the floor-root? 1.50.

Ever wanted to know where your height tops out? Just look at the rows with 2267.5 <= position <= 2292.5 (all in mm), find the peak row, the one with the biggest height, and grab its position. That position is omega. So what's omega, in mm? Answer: 2292 mm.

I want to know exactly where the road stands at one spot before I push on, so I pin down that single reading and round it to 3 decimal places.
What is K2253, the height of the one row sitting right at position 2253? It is 2.570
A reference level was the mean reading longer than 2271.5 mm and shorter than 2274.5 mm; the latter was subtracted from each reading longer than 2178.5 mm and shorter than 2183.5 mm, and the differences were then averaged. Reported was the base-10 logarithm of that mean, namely -0.36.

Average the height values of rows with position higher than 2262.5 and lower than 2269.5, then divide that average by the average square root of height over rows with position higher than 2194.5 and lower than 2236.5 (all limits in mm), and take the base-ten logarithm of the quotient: 0.270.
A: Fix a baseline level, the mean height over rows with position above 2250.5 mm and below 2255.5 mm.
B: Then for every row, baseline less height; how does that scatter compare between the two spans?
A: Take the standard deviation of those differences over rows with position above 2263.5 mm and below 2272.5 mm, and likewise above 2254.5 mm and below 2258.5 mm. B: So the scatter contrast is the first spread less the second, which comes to 0.06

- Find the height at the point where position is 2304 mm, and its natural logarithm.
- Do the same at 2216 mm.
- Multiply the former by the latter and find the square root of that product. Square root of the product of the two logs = 0.57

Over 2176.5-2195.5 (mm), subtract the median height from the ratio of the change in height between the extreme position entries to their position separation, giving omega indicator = -2.6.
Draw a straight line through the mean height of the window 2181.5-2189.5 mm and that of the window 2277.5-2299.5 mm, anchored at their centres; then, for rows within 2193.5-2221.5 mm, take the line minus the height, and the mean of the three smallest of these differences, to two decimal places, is 0.33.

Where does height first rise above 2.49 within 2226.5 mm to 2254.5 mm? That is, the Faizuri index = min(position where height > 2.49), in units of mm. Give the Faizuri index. 2234 mm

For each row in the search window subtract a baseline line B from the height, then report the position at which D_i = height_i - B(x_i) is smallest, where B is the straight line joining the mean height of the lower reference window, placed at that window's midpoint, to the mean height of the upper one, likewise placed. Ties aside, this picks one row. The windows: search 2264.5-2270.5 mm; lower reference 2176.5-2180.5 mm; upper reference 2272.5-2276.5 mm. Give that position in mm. 2270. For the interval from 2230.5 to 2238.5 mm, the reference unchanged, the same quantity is 2231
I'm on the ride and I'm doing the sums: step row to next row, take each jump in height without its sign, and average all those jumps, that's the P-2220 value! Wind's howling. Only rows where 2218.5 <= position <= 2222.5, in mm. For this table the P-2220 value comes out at 0.067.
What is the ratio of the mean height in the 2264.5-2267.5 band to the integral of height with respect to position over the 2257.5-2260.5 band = 0.33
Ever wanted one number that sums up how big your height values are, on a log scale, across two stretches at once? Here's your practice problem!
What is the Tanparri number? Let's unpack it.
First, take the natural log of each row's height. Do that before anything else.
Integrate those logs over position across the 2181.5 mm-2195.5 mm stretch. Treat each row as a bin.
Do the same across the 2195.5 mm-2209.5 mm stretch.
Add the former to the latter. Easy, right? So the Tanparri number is 20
